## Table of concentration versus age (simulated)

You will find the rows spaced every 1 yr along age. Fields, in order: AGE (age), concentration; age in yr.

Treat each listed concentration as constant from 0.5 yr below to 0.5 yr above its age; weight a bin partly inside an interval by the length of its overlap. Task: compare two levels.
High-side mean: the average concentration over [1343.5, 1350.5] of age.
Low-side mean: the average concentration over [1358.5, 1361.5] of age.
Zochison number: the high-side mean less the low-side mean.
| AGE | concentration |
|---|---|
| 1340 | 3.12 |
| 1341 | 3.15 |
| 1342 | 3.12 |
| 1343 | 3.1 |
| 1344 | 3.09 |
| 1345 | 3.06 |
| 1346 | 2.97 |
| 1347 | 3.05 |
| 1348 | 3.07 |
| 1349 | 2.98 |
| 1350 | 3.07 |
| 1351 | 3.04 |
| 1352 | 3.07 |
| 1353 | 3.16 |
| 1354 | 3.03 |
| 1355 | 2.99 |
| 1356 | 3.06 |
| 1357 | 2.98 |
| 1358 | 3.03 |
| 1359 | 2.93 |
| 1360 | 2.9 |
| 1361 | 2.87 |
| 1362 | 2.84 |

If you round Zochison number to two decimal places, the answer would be 0.14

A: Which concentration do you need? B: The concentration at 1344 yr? 3.09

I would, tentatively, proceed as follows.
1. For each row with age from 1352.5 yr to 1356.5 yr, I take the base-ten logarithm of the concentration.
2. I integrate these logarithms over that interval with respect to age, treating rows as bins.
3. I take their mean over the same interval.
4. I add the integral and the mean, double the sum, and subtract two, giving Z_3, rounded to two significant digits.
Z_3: 2.9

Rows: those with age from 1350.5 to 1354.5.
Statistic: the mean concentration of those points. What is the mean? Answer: 3.075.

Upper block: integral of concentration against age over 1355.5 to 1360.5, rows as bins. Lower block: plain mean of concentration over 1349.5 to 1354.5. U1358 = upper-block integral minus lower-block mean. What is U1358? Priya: 11.8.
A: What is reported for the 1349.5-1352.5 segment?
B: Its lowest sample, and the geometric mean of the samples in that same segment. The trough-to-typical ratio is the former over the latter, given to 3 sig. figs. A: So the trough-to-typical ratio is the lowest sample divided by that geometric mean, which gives 0.993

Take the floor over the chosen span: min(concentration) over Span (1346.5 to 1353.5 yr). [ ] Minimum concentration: 2.98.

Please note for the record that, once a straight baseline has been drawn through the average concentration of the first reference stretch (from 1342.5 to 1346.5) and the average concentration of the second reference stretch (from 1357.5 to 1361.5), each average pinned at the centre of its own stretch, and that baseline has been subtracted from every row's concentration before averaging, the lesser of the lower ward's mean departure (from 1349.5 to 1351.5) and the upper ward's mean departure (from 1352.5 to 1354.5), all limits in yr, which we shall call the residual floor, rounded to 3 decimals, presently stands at 0.049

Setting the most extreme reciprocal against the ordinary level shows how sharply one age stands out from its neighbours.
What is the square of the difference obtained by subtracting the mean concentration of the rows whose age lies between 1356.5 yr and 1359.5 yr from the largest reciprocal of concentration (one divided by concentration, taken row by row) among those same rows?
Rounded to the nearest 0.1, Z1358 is 7.0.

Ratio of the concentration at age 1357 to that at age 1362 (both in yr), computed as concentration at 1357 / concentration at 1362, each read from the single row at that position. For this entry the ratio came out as 1.05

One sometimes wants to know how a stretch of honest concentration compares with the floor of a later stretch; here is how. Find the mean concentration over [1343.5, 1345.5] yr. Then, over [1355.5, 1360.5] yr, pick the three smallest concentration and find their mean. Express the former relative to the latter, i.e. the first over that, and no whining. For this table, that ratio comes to 1.05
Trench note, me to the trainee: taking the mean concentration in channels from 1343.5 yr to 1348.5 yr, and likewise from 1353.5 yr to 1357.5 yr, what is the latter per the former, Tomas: 0.99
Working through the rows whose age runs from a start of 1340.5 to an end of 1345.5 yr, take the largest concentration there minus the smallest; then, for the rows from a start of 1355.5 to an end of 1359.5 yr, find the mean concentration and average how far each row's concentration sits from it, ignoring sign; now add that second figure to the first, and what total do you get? 0.135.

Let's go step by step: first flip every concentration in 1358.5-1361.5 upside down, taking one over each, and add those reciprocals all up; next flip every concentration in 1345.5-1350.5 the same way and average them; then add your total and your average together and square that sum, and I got 2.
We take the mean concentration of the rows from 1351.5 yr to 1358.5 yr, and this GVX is 3.05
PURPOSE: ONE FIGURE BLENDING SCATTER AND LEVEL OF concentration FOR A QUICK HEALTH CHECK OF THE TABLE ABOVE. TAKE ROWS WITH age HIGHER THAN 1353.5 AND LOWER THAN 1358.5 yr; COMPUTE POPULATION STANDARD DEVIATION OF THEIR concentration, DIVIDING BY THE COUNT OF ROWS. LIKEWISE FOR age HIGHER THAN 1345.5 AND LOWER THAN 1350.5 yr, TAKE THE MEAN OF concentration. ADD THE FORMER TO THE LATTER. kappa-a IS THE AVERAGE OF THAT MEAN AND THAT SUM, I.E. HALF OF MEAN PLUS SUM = 3.04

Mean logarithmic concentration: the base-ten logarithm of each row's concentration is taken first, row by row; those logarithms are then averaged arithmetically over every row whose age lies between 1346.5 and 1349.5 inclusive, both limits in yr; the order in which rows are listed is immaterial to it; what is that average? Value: 0.482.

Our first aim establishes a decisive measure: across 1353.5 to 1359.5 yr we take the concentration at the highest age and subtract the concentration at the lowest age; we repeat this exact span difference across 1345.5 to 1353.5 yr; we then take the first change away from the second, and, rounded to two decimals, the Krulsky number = 0.29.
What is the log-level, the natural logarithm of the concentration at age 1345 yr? 1.118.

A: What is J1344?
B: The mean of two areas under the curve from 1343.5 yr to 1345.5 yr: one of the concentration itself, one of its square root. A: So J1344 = 4.83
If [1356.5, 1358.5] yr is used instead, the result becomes 4.74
